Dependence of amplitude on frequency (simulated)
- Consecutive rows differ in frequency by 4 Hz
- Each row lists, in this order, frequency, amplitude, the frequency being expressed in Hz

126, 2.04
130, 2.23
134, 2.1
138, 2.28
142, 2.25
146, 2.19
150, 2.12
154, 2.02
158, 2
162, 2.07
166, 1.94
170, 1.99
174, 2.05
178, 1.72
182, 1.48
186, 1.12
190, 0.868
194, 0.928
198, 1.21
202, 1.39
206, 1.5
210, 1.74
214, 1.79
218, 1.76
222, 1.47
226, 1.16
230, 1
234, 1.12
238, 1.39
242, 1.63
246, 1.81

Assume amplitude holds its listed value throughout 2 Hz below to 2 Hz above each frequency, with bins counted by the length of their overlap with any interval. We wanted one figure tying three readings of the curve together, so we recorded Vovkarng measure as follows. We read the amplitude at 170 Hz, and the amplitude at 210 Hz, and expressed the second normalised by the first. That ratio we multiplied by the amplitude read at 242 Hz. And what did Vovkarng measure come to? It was 1.43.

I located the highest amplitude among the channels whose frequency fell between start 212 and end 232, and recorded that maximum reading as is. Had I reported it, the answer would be 1.79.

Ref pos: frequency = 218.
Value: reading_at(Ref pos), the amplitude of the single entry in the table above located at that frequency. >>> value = 1.76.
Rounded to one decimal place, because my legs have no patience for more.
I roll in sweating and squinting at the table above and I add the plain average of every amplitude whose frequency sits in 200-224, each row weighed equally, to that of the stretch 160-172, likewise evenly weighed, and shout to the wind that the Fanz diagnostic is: 3.6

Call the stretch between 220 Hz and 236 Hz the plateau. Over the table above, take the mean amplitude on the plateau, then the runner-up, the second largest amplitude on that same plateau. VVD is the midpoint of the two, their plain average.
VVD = 1.17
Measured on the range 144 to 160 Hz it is 2.10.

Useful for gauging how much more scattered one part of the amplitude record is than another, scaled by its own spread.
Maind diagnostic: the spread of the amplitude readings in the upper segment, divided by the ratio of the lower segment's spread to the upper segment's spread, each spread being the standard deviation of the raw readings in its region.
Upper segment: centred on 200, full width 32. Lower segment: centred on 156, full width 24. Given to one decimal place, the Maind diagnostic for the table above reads 1.3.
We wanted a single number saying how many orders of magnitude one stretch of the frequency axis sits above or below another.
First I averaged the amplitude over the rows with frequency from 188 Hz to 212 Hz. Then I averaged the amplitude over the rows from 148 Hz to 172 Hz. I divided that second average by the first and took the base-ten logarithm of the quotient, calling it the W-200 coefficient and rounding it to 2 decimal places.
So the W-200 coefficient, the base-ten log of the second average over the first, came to 0.20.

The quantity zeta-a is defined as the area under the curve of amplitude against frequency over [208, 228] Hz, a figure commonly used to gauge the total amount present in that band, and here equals 32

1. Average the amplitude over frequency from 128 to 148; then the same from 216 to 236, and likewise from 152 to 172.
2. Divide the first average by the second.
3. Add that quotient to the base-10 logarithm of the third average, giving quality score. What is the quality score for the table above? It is 2.00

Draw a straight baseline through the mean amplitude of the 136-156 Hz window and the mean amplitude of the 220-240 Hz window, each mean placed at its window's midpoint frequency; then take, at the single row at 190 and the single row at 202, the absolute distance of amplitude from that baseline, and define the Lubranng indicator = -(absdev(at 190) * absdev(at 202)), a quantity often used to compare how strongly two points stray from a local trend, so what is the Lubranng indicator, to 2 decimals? -0.12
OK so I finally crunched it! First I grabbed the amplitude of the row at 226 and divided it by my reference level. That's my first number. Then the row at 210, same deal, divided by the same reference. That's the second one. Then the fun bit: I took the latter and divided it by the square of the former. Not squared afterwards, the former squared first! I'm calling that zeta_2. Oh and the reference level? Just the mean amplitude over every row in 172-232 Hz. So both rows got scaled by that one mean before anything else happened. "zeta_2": 1.8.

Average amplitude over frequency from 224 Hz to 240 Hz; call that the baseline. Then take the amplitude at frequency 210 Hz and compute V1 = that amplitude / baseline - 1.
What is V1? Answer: 0.5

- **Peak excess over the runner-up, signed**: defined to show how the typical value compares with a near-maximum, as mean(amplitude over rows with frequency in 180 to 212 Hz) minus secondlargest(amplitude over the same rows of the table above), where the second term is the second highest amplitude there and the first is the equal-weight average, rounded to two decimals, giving -0.22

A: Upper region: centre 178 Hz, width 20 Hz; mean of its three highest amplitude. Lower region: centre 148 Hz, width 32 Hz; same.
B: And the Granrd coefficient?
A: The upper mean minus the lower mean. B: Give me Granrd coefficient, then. -0.3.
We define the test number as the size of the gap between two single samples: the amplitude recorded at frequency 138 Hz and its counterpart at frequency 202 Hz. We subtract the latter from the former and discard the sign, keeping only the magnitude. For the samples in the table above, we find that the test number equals 0.89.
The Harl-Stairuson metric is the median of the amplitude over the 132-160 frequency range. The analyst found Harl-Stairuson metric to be 2.12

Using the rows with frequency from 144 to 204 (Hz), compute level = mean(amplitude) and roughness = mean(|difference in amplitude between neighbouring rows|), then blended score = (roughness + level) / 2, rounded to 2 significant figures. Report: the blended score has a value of 0.92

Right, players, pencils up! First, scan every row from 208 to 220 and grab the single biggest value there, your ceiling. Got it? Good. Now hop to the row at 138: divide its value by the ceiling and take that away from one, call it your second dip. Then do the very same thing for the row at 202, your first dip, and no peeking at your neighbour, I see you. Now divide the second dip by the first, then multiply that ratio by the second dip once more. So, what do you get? 0.34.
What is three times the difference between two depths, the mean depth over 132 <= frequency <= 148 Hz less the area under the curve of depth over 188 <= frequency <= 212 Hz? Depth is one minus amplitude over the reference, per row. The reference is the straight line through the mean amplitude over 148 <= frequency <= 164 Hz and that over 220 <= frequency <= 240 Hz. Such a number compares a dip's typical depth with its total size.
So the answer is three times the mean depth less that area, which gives -12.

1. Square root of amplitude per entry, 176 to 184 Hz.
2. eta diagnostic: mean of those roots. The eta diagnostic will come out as 1.26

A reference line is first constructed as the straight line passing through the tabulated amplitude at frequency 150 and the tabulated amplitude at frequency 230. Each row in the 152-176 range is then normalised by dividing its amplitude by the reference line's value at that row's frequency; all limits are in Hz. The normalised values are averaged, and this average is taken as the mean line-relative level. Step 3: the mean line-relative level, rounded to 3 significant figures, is 1.05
